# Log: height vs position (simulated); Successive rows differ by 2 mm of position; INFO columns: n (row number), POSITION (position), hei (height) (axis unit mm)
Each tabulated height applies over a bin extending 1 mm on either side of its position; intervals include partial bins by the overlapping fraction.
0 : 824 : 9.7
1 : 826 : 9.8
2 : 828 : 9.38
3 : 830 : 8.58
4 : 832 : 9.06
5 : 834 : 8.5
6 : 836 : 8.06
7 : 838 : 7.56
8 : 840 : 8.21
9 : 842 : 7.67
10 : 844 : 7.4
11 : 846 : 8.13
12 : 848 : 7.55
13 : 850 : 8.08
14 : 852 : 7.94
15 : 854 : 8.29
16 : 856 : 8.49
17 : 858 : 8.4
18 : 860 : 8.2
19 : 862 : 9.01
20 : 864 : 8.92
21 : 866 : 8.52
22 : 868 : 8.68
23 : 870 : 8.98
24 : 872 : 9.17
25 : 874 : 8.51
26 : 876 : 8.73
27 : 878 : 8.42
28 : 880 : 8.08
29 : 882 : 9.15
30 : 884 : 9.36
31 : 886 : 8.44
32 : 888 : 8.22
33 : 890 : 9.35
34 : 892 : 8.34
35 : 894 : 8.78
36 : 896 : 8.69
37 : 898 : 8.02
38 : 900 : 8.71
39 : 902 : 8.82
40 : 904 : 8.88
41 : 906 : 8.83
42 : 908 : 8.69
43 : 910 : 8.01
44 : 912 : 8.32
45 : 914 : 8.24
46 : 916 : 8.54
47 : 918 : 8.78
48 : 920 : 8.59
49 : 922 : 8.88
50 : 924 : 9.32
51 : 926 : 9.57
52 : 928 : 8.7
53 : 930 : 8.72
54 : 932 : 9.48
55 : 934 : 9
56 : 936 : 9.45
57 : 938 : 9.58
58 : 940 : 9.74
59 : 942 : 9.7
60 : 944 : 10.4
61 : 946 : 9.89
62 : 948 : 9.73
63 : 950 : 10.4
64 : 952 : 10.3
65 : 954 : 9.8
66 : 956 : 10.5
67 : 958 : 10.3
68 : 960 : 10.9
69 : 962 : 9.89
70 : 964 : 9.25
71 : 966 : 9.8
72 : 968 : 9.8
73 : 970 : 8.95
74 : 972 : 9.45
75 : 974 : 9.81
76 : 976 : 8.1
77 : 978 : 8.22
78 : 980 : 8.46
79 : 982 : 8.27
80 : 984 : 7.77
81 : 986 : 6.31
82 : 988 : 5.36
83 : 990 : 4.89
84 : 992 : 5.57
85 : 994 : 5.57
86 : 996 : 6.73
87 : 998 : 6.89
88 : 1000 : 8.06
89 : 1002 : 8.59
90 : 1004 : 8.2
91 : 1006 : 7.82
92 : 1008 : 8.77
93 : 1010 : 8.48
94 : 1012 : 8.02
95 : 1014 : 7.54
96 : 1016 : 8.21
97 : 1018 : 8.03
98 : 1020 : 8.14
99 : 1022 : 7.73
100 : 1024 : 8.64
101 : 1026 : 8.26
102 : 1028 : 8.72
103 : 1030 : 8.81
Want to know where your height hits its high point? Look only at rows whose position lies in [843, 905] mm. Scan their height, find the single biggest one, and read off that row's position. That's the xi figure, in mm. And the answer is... 884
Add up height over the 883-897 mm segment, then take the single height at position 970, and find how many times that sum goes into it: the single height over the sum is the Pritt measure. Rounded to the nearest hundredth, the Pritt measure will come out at 0.15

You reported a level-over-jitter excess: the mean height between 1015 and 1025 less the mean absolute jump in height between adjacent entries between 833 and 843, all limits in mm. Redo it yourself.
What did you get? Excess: 7.6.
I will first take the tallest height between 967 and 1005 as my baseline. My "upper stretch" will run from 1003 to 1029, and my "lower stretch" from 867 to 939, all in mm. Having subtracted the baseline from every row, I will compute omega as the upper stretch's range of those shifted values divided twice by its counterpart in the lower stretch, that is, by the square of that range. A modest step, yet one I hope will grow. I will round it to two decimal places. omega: 0.50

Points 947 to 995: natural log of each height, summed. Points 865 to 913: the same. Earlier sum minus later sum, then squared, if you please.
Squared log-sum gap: 0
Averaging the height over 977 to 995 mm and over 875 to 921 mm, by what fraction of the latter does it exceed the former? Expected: 0.22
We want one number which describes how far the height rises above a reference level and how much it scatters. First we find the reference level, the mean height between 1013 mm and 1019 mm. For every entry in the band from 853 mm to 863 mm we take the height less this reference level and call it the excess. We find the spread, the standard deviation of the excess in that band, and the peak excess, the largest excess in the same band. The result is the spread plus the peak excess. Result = 1.4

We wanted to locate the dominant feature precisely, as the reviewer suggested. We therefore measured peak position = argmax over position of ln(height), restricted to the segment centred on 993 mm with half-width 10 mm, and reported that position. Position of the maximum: 1002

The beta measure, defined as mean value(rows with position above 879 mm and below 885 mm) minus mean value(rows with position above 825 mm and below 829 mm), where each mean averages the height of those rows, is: -0.7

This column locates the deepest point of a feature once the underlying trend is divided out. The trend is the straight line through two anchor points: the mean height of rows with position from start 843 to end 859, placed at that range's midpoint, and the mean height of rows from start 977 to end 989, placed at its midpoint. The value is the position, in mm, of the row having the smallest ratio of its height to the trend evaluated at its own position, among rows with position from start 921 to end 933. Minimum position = 928 mm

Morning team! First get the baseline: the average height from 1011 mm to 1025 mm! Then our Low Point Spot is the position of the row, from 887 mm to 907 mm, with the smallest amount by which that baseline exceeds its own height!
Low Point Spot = 890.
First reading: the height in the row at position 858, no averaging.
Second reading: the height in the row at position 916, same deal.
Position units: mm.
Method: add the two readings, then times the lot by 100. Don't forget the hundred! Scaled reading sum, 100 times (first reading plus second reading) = 1694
